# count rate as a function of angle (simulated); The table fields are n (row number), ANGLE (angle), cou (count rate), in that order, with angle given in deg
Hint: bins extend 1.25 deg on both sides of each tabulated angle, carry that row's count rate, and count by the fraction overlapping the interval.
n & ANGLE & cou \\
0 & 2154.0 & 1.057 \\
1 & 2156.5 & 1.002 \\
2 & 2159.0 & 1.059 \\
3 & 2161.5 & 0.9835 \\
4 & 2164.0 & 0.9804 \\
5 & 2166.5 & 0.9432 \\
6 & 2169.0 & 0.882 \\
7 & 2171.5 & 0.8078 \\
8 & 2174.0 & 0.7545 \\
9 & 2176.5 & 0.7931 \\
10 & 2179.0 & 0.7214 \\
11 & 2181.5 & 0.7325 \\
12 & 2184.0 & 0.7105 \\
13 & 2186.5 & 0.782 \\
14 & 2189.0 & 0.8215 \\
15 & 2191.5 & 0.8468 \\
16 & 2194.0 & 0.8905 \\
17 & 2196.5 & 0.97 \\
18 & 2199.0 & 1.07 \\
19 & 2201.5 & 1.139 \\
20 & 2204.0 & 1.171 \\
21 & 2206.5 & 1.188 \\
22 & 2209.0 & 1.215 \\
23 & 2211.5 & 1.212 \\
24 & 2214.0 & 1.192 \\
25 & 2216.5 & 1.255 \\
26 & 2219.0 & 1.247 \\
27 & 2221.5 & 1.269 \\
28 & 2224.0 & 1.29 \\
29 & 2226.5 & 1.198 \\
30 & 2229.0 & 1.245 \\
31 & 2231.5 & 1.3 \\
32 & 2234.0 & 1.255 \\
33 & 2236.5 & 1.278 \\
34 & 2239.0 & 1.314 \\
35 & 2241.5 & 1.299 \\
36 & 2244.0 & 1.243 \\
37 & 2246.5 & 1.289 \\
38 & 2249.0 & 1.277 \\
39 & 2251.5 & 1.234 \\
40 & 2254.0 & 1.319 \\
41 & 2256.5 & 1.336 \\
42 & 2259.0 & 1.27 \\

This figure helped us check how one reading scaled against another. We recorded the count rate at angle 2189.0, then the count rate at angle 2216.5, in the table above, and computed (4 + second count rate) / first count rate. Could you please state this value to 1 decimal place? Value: 6.4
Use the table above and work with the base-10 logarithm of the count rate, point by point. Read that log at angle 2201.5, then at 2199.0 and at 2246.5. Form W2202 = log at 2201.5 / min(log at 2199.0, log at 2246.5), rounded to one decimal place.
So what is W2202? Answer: 1.9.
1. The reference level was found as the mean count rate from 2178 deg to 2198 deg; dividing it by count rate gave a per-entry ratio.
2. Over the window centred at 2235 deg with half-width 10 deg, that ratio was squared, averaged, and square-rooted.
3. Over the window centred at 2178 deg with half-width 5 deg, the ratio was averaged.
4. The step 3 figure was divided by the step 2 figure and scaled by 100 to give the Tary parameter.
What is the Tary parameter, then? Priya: 169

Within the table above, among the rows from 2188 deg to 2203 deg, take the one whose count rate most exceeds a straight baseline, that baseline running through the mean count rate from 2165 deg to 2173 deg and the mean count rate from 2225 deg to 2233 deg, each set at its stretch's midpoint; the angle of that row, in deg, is 2201.5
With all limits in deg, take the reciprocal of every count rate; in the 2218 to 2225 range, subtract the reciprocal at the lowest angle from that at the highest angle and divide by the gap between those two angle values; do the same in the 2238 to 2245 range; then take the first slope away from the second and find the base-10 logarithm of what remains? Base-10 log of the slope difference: -1.85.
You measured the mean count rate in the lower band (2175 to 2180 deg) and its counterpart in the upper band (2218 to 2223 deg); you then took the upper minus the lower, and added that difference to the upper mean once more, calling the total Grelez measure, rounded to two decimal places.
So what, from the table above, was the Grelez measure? 1.76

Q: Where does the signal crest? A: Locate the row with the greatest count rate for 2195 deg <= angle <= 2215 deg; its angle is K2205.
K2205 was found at 2209.0 deg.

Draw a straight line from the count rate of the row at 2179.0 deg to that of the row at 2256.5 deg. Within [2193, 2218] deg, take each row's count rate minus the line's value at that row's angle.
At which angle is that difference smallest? 2194.0 deg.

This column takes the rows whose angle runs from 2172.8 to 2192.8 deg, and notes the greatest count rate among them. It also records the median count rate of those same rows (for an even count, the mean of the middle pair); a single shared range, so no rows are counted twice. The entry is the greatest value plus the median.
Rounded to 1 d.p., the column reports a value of 1.6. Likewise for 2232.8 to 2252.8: 2.6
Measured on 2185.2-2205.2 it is 2.1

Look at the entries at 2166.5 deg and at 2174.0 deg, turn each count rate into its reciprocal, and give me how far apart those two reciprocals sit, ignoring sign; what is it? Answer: 0.27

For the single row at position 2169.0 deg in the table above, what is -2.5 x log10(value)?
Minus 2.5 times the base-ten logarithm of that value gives 0.1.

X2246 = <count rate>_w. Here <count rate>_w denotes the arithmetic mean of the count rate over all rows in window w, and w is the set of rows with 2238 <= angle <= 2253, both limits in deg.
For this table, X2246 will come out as 1.28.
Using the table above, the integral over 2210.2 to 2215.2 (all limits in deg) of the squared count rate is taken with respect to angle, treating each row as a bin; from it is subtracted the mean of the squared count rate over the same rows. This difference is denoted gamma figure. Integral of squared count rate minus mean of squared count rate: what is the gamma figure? 5.78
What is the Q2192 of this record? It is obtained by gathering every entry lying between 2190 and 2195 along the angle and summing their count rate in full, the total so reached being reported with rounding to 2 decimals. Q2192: 1.74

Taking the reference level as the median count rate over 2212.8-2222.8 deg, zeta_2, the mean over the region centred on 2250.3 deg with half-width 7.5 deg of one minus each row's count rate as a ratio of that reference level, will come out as -0.03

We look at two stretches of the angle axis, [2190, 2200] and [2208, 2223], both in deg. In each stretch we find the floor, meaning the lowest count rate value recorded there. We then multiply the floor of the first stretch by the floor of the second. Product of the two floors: 1.01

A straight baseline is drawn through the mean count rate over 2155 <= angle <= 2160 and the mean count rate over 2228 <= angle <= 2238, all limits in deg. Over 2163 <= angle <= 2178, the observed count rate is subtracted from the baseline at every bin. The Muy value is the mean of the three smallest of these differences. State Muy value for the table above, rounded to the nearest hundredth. 0.12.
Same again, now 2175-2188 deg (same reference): 0.34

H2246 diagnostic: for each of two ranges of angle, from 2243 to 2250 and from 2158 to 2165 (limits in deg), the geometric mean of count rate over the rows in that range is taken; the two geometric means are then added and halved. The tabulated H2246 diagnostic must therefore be 1.14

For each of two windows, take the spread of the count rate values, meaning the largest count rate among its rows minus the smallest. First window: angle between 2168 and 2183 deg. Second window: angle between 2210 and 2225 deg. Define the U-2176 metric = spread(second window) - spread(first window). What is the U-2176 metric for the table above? -0.06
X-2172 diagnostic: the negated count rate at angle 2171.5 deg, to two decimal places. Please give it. -0.81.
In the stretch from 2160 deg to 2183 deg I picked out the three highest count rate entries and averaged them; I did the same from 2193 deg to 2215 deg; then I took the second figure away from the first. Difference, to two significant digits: -0.24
